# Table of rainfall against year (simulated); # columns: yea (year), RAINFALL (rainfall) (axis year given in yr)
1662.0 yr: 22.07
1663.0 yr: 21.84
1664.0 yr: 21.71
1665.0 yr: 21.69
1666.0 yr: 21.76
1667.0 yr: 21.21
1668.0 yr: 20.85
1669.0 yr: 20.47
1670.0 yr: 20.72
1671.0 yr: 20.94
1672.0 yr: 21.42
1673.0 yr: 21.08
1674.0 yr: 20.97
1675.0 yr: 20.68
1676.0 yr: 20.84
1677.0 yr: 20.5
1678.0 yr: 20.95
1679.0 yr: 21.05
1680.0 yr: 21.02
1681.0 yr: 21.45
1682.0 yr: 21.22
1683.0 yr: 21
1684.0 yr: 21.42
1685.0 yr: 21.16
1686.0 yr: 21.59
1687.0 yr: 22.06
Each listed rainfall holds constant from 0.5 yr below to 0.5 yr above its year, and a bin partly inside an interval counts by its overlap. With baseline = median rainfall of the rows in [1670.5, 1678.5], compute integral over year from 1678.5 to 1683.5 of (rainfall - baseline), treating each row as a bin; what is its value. 1.0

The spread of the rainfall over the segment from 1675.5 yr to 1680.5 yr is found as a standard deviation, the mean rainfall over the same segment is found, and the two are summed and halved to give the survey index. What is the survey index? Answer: 10.5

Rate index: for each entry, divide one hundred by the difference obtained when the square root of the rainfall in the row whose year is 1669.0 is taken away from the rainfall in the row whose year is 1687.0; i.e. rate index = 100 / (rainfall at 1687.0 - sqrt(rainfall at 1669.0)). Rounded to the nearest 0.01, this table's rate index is 5.70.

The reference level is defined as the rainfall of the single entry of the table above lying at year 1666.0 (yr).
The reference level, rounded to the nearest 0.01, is 21.76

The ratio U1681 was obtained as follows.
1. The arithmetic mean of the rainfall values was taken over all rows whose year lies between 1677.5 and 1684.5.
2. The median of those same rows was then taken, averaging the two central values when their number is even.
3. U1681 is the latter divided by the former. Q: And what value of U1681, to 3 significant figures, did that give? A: 0.995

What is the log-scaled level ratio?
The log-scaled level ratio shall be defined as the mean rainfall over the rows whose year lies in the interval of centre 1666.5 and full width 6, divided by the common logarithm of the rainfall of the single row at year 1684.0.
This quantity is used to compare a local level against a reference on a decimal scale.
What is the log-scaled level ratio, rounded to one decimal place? 16.0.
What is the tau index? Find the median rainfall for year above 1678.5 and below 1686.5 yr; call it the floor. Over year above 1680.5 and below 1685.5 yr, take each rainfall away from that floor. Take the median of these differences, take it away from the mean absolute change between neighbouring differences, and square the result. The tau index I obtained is 0.10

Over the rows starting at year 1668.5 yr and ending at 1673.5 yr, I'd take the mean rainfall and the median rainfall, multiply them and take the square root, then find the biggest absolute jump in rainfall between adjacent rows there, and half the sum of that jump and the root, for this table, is 10.7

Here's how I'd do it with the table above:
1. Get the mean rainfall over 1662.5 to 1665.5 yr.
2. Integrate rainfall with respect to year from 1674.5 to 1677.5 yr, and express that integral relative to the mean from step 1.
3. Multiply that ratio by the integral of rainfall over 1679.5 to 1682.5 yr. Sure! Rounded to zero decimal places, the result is 182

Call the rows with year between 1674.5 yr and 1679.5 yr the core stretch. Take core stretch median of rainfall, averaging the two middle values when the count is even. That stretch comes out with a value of 20.8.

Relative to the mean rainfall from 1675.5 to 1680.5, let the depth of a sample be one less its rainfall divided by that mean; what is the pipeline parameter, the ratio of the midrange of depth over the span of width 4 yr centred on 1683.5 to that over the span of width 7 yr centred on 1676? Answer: -4.1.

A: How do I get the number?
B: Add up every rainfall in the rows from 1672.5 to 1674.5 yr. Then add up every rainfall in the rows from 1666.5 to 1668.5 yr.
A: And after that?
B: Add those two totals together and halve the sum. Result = 42.1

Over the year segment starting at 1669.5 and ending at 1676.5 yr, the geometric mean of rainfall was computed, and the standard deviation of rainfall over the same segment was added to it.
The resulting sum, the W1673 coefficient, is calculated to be 21.2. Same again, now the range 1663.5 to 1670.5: 21.7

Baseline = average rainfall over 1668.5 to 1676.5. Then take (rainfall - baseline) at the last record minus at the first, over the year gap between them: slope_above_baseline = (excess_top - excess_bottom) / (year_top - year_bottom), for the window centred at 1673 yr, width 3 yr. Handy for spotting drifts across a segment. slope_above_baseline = -0.2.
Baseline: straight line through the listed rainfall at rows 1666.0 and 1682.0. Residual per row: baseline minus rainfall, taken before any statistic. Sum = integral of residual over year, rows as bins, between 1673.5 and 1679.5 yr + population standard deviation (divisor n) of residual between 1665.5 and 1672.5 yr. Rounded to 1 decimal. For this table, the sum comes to 3.8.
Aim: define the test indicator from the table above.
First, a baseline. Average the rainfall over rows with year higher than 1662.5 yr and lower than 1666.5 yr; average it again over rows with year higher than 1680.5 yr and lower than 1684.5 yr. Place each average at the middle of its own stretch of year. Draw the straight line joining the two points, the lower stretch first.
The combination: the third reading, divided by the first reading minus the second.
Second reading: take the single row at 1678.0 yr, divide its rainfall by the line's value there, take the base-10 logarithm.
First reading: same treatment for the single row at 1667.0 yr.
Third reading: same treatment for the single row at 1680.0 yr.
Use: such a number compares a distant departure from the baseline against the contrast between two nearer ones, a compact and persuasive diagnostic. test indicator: 12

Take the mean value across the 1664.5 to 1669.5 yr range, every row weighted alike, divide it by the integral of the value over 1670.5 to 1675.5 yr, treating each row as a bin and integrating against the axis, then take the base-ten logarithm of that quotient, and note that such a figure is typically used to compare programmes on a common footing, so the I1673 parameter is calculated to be -0.695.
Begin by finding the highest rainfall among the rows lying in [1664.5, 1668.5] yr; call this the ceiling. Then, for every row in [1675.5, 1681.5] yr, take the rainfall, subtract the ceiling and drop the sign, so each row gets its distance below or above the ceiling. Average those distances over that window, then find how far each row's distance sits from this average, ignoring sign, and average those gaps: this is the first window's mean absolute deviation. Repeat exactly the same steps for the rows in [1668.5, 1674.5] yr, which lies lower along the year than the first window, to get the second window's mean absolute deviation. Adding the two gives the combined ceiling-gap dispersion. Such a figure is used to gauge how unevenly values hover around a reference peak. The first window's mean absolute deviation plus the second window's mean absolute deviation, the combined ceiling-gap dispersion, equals 0.43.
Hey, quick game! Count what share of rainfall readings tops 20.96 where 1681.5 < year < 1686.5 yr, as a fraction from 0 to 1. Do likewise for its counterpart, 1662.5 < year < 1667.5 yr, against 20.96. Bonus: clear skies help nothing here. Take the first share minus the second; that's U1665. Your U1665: 0.0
